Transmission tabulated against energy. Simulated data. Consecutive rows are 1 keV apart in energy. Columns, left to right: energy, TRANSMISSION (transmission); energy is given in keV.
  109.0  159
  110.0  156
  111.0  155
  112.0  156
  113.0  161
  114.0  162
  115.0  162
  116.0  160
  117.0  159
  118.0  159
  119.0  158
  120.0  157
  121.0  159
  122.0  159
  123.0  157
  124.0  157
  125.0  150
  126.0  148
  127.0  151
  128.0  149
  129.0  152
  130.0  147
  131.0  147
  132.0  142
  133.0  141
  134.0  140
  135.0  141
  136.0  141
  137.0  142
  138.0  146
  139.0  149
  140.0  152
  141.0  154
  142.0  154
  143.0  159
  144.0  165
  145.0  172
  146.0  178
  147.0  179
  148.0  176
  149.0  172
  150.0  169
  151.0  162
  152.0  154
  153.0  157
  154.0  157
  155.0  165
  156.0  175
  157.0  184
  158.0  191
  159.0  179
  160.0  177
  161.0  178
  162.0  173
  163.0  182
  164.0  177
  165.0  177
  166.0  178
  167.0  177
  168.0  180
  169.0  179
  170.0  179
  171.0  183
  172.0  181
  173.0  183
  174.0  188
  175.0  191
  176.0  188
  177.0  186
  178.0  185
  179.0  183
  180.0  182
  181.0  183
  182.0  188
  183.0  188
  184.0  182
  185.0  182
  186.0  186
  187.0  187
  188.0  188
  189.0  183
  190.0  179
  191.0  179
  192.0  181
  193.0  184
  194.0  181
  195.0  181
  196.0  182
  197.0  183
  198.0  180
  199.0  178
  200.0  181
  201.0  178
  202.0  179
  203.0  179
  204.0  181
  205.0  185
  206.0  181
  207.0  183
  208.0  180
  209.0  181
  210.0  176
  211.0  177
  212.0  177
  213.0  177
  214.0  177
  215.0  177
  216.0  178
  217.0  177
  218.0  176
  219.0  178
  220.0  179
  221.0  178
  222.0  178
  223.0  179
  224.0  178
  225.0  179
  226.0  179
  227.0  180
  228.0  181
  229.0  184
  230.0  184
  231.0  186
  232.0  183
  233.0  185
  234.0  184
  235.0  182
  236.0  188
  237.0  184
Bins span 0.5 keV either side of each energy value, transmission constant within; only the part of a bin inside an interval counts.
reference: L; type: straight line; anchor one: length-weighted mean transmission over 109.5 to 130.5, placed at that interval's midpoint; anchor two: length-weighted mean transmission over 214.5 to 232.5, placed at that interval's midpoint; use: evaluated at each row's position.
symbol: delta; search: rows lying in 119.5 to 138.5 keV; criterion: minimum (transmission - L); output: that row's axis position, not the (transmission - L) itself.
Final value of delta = 134.0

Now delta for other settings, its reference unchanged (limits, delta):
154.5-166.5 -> 155.0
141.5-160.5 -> 152.0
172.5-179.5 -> 179.0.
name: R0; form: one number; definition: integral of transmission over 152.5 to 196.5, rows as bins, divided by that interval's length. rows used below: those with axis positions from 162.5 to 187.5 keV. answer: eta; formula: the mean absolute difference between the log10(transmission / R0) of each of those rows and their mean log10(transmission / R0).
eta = 0.008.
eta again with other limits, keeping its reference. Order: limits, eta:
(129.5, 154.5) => 0.029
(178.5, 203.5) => 0.006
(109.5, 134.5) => 0.016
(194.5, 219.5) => 0.005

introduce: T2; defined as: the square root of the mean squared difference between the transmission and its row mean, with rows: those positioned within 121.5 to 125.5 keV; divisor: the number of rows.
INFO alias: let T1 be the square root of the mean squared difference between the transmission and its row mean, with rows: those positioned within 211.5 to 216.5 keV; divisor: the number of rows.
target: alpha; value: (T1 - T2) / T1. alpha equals -7.5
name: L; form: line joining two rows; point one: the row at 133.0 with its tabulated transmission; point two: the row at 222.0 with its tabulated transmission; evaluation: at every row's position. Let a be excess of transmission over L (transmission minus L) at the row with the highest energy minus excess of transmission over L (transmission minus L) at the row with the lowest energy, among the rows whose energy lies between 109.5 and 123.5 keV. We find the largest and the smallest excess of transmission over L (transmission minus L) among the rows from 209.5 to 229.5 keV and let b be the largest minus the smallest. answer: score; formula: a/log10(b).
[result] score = -7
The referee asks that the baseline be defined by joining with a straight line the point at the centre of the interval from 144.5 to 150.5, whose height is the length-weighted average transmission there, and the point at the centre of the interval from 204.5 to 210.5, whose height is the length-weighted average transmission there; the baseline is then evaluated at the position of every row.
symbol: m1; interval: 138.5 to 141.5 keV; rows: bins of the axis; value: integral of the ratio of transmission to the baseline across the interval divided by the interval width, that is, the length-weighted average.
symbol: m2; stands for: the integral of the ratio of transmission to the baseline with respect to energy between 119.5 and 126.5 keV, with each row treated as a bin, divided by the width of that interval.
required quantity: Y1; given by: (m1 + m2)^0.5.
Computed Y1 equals 1.33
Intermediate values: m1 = 0.87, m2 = 0.90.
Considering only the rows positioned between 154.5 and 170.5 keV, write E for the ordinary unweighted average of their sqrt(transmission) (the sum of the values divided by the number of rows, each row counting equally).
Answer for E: 13.3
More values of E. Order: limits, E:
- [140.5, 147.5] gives 12.9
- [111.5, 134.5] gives 12.4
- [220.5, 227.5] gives 13.4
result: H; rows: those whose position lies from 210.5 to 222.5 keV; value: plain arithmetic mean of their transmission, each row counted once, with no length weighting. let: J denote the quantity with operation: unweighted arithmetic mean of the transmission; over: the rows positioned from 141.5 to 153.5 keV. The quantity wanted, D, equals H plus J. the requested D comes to 344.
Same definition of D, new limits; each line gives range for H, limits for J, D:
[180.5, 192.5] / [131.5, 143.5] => 331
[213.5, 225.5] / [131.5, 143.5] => 325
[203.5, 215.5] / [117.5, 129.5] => 334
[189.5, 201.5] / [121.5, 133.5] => 331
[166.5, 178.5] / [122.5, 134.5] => 332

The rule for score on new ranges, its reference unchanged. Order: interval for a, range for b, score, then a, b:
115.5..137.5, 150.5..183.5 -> -17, -27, 35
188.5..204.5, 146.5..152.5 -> -6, -8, 27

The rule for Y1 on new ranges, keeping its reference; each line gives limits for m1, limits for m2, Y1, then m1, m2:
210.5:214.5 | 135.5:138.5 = 1.34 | 0.97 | 0.83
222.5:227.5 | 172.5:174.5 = 1.42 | 0.98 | 1.05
